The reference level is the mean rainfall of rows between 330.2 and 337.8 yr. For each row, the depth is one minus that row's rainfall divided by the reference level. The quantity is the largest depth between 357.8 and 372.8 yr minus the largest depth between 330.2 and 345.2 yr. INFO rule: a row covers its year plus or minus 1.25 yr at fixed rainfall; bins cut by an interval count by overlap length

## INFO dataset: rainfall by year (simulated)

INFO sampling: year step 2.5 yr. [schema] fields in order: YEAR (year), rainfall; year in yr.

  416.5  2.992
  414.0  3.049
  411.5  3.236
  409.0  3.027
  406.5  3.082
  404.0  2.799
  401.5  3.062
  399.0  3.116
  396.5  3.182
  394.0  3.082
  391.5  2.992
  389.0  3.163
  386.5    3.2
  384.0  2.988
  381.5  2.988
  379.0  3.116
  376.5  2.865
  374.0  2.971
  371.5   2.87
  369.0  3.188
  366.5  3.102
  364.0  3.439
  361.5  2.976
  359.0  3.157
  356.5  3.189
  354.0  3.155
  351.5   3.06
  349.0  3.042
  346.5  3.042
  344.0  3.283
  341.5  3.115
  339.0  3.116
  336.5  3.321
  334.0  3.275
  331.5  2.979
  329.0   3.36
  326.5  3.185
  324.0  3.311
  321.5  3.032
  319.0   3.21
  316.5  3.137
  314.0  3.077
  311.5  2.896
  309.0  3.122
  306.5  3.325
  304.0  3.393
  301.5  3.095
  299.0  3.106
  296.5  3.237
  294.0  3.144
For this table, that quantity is 0.034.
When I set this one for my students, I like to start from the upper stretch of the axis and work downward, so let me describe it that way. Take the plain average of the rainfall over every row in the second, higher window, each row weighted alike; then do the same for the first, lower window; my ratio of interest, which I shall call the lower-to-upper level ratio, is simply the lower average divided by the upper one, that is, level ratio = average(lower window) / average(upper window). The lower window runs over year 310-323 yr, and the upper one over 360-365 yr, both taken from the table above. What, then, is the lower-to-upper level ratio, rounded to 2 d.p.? 0.96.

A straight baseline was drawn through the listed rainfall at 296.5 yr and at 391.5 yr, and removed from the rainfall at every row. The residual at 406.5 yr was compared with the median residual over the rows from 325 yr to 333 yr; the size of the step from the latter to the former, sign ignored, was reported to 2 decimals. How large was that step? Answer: 0.10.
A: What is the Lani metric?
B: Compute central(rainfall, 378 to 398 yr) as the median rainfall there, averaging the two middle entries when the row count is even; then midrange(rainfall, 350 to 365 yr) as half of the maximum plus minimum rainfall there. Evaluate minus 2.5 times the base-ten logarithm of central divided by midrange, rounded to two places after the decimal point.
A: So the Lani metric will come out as 0.04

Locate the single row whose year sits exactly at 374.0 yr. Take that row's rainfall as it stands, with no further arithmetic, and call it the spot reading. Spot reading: 2.971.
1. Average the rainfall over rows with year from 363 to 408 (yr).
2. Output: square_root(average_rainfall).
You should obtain 1.75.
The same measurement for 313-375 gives 1.77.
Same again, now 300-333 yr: 1.78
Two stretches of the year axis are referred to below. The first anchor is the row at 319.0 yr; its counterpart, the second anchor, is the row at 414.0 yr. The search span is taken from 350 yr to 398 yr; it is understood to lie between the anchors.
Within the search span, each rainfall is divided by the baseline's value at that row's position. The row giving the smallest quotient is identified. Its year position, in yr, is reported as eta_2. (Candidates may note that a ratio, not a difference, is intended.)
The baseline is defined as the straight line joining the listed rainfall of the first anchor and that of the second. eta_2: 371.5 yr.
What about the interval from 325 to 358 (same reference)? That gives 331.5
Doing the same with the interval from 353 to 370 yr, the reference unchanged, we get 361.5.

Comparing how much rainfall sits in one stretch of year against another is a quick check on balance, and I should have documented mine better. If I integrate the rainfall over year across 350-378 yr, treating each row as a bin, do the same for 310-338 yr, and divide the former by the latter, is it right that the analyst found 0.98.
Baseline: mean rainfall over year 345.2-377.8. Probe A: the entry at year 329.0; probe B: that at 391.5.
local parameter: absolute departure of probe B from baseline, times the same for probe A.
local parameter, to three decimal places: 0.025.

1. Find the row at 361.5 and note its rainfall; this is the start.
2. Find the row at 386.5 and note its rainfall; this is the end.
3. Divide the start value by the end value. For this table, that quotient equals 0.93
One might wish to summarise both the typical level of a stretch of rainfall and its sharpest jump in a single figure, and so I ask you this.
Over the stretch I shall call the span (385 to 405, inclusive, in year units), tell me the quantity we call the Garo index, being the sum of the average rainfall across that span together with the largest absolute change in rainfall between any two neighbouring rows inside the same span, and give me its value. 3.34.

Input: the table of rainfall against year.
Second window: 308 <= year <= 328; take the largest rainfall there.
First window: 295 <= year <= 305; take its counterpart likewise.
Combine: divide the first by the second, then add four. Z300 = 5.025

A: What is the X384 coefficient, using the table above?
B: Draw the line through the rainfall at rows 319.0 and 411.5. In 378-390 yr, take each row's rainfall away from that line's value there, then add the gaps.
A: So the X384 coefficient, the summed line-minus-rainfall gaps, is 0.69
